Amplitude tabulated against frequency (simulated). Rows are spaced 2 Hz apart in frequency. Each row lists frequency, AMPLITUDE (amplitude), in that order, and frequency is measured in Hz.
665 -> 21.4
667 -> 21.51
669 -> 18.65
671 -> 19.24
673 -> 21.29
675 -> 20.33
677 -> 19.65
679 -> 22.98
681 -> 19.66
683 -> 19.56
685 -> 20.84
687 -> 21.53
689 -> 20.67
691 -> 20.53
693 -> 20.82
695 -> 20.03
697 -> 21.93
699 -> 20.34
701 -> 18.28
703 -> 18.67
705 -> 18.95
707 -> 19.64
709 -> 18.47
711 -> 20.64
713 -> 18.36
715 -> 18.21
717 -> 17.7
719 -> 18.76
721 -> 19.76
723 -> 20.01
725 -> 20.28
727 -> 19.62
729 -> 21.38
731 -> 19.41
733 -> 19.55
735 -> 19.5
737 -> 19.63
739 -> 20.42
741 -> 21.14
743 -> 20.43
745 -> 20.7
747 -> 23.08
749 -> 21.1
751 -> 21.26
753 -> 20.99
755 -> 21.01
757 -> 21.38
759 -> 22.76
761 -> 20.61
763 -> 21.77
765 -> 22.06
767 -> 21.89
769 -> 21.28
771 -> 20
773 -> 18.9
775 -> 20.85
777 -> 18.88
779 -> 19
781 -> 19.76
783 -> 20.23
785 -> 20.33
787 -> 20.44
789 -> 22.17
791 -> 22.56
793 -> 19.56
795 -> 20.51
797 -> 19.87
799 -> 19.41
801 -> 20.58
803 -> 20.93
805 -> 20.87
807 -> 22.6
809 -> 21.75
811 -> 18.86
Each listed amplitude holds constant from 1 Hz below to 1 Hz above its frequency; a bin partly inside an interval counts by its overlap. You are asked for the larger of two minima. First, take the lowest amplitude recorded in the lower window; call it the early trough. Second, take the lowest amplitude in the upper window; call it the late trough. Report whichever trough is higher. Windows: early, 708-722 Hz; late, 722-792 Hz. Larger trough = 18.9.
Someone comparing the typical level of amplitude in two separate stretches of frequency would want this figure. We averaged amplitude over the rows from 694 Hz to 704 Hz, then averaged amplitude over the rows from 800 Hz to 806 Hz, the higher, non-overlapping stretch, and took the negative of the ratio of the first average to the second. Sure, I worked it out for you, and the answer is -0.95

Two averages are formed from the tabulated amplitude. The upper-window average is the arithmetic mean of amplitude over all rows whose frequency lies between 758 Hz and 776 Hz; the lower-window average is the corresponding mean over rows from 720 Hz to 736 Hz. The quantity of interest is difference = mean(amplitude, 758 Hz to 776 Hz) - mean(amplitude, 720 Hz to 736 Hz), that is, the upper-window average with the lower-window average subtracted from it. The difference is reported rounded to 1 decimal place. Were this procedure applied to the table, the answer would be 1.2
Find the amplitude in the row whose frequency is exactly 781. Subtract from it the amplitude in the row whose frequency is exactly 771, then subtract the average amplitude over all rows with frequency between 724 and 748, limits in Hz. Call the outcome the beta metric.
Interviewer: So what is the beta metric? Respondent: -20.7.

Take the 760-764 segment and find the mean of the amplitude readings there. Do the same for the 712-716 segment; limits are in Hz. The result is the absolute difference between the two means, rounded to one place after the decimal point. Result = 2.9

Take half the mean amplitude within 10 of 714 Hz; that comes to 9.5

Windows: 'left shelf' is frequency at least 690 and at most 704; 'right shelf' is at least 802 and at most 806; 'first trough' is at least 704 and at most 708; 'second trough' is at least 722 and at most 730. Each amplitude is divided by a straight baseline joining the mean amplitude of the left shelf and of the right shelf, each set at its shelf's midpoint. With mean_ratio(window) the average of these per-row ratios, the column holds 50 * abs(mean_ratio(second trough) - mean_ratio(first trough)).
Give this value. 2.2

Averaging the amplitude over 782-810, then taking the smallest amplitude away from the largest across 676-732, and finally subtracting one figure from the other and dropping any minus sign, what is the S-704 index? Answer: 15.6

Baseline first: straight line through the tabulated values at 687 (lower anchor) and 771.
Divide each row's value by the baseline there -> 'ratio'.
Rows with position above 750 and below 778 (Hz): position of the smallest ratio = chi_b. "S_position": 773 Hz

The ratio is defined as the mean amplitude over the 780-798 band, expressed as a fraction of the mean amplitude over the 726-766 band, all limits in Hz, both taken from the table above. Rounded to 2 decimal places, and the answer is 0.99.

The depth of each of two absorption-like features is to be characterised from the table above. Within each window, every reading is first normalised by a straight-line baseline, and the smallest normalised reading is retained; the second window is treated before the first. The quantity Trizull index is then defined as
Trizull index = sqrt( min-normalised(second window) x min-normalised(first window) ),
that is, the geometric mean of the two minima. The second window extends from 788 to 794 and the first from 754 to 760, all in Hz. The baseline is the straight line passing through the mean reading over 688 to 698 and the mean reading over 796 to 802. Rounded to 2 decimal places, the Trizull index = 1.01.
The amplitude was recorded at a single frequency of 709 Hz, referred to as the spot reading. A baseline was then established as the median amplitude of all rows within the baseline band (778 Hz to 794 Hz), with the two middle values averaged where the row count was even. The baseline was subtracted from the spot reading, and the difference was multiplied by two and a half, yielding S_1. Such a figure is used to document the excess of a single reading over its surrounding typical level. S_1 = -5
